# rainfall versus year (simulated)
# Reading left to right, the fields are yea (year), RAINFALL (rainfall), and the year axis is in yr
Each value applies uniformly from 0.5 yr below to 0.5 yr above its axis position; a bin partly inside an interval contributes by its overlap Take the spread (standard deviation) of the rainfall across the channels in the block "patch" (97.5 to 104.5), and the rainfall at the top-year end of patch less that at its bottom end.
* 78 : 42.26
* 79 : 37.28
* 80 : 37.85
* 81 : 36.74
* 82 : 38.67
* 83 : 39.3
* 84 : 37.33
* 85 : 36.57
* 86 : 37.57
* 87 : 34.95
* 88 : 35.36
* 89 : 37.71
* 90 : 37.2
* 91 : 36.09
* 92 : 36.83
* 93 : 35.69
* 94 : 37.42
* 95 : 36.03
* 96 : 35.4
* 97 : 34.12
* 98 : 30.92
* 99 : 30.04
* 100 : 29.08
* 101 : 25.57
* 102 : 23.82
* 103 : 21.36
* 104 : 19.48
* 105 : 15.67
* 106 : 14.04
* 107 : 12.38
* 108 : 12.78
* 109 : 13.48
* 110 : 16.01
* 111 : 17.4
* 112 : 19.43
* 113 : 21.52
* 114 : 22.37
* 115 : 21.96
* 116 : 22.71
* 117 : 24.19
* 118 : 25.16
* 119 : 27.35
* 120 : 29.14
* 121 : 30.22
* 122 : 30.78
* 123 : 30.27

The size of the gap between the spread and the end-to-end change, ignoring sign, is 16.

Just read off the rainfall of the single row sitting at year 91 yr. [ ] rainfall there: 36.09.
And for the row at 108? 12.78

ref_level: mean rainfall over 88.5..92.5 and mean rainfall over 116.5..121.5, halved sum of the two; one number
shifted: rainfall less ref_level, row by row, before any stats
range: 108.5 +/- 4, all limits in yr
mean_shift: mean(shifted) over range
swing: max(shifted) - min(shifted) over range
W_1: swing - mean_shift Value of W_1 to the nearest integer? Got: 24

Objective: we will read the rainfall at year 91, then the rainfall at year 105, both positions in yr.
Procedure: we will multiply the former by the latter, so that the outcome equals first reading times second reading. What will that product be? 566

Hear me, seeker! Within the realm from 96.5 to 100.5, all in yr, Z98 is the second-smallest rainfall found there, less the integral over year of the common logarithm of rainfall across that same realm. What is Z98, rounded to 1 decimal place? 24.1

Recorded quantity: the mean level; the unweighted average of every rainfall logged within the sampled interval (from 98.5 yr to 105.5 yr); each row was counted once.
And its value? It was 24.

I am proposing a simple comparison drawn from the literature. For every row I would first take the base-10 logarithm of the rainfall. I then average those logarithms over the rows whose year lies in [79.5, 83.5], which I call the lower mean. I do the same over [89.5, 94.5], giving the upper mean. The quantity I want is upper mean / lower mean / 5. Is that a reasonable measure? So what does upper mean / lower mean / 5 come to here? 0.198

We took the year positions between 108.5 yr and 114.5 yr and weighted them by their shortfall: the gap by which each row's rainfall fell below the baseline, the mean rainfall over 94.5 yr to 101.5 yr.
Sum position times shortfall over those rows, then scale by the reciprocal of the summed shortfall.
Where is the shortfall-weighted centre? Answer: 111.1 yr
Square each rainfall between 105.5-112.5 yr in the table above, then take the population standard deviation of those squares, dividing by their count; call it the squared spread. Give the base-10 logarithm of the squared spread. 1.89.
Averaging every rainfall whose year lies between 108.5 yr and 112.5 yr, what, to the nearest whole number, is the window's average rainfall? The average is 17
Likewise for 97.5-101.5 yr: 29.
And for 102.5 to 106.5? 18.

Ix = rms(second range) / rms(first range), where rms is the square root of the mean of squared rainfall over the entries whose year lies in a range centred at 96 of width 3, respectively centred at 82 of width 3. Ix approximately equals 0.92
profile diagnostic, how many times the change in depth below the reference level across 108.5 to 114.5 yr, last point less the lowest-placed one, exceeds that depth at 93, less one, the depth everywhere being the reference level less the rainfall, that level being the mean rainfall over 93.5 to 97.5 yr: -170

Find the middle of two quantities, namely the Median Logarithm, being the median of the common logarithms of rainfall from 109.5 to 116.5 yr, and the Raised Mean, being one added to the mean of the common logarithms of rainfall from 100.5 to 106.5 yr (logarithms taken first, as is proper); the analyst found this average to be 1.81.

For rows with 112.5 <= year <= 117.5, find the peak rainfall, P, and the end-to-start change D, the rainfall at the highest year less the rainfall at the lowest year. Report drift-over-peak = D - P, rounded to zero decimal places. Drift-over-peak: -22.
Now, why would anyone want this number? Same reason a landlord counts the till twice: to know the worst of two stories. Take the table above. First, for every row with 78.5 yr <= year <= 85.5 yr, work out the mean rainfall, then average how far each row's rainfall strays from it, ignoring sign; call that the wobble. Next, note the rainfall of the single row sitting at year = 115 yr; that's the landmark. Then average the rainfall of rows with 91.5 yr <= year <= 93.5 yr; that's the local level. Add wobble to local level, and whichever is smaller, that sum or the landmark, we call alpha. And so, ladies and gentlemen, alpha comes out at 22.0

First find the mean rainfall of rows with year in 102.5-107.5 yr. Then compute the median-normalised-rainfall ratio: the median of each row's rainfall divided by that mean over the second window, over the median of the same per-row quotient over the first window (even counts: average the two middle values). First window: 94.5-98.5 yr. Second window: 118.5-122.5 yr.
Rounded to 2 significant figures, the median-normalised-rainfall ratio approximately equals 0.85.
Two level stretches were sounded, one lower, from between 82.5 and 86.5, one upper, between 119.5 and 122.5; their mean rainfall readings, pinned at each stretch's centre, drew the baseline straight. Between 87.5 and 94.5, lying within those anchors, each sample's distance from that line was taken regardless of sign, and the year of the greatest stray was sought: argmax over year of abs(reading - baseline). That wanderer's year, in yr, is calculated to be 94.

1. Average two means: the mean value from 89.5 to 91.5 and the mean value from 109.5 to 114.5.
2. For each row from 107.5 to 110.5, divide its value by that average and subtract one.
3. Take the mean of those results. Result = -0.50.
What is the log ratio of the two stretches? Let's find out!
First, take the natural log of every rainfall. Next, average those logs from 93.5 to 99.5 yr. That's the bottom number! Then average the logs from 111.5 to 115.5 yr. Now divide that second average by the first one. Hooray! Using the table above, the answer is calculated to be 0.87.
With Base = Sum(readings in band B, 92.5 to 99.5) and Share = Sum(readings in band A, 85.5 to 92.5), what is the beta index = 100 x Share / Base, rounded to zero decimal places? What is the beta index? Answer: 107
